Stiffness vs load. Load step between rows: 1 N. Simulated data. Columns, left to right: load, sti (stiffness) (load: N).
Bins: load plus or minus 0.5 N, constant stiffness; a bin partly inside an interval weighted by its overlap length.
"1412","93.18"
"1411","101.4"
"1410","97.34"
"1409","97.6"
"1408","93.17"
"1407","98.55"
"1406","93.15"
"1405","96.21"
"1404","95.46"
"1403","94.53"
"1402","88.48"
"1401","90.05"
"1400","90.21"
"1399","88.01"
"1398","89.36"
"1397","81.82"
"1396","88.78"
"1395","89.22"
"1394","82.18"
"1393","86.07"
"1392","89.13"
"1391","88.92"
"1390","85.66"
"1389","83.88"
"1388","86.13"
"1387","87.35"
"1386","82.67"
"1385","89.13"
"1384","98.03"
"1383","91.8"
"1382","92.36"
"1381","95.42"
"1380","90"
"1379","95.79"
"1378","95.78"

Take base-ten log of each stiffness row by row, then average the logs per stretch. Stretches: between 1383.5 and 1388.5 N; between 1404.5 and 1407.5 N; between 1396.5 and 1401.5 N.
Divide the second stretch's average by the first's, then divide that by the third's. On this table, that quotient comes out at 0.524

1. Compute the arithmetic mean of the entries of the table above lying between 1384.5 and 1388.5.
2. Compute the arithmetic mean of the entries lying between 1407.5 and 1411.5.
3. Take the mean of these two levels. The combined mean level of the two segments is 92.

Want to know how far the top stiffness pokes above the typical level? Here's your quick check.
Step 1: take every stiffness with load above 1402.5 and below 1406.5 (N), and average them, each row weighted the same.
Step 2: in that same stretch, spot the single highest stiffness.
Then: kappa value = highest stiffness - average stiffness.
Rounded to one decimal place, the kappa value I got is 1.4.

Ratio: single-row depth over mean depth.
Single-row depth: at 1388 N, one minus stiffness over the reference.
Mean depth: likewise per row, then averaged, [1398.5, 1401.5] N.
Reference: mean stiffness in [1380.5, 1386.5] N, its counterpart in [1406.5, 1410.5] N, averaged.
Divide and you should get 1.7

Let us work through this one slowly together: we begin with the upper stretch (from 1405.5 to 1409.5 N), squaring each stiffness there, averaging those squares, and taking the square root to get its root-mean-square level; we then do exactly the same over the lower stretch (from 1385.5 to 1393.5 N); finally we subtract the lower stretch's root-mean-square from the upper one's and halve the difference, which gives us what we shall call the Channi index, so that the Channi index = 4.7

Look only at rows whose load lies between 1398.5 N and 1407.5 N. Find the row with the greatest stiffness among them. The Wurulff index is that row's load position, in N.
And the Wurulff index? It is 1407 N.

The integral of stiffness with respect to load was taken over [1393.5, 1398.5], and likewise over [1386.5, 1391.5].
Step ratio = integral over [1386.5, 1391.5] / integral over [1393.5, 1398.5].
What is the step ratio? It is 1.00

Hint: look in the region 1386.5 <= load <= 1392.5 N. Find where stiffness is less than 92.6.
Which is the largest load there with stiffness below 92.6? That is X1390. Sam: 1392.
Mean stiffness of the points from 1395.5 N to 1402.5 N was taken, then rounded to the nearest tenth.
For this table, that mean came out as 88.1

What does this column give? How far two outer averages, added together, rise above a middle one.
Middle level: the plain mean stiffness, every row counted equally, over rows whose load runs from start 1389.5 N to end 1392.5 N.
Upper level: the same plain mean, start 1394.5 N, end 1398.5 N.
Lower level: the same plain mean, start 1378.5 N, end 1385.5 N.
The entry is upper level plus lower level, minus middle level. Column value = 93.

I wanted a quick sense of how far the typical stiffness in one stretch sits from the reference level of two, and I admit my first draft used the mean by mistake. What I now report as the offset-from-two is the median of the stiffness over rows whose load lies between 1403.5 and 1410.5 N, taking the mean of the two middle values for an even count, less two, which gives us 94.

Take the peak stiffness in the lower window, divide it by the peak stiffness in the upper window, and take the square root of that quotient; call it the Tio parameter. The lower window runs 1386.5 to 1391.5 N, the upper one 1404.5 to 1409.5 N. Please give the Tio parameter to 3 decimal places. 0.950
